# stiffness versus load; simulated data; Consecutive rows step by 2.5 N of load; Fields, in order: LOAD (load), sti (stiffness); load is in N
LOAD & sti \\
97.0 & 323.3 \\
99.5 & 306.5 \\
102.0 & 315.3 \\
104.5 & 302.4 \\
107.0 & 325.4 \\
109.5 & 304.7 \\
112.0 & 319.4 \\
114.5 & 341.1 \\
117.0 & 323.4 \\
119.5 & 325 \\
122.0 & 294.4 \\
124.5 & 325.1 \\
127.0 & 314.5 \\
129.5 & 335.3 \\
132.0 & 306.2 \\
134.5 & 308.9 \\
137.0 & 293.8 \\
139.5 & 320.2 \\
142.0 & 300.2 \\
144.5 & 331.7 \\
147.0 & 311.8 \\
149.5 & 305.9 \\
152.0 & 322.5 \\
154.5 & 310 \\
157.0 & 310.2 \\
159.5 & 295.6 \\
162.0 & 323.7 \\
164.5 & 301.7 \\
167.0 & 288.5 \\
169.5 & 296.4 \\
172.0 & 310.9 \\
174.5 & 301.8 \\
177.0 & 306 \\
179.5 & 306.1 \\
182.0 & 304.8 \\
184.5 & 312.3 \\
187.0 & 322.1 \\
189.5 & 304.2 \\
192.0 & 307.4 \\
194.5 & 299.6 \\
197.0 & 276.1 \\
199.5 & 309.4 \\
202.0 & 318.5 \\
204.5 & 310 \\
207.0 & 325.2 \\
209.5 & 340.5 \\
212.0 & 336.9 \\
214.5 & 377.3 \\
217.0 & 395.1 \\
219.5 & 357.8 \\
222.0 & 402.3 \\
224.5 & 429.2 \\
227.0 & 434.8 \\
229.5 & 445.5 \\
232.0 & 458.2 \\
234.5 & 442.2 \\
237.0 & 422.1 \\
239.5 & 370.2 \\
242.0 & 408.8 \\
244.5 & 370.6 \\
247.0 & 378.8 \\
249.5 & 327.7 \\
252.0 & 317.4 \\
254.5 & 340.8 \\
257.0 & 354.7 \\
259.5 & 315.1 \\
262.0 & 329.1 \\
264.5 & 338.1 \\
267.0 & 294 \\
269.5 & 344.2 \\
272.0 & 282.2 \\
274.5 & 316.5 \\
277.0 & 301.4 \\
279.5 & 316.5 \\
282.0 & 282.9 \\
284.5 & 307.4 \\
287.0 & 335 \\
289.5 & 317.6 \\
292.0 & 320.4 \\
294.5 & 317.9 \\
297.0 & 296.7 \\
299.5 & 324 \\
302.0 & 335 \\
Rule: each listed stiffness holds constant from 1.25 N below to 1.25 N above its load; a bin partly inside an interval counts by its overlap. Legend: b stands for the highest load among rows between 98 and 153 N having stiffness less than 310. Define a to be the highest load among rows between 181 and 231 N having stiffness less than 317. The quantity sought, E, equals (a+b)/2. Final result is 177.0 N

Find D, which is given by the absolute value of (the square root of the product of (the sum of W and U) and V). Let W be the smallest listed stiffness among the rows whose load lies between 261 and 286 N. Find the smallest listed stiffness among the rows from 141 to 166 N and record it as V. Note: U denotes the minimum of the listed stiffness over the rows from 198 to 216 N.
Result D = 418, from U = 309.4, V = 295.6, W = 282.2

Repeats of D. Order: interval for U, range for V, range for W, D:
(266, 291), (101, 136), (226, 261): 419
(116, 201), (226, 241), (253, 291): 455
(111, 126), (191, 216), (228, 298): 399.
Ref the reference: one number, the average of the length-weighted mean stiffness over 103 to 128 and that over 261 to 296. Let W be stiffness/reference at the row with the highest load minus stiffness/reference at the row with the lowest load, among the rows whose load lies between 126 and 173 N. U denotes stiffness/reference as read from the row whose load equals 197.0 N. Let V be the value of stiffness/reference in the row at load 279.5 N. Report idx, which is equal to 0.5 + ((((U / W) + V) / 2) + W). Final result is -37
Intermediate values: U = 0.9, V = 1.00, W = -0.01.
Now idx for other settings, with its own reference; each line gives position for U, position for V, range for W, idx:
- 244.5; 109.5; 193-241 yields 4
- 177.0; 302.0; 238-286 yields -2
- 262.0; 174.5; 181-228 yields 3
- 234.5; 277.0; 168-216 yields 4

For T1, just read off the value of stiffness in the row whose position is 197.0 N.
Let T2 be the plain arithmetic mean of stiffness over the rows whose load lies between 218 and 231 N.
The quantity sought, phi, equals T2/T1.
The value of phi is 1.50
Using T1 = 276.1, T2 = 414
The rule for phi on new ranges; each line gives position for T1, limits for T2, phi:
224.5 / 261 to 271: 0.76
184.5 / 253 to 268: 1.05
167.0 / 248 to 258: 1.16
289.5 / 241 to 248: 1.22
